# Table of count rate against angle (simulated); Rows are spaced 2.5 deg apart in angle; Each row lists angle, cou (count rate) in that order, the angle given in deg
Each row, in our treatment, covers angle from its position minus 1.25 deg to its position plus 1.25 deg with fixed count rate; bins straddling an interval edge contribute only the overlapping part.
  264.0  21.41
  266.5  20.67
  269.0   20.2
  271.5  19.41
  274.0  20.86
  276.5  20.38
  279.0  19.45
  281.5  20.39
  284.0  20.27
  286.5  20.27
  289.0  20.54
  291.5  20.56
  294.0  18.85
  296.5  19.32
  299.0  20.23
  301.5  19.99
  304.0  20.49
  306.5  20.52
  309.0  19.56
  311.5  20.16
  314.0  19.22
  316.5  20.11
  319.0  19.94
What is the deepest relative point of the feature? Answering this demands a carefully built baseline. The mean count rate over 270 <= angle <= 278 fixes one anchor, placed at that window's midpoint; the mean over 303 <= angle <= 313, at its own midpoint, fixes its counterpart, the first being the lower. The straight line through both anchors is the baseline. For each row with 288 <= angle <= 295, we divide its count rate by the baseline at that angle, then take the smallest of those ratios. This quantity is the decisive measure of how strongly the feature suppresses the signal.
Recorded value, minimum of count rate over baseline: 0.93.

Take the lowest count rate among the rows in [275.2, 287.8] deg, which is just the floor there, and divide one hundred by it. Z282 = 5.14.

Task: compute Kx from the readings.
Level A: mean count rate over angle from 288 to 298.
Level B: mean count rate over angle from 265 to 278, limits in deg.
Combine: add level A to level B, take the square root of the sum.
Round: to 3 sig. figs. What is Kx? 6.33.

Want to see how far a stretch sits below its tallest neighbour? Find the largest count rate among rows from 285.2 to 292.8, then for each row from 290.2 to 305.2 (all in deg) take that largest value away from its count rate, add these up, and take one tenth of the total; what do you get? -0.39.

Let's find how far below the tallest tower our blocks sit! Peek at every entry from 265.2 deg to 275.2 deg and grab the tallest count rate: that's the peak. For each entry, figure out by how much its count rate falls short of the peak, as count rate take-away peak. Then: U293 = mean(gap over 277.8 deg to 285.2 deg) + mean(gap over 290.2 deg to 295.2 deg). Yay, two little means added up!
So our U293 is -2.0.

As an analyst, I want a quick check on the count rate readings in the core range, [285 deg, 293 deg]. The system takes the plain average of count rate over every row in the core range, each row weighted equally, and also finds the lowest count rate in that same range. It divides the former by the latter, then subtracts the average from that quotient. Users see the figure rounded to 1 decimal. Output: -19.4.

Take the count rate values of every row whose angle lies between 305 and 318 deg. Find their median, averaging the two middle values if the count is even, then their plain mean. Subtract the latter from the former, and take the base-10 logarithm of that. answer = -0.7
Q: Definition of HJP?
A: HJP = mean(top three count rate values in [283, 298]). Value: 20.5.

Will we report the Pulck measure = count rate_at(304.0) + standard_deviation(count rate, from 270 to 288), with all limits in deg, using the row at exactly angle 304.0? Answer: 21.0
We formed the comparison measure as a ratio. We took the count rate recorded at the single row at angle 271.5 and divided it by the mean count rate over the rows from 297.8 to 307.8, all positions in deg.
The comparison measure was 0.96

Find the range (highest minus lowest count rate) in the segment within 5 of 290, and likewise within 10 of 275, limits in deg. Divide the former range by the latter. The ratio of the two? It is 1.2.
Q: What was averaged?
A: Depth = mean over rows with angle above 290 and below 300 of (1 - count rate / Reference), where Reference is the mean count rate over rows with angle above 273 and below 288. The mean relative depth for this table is 0.026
